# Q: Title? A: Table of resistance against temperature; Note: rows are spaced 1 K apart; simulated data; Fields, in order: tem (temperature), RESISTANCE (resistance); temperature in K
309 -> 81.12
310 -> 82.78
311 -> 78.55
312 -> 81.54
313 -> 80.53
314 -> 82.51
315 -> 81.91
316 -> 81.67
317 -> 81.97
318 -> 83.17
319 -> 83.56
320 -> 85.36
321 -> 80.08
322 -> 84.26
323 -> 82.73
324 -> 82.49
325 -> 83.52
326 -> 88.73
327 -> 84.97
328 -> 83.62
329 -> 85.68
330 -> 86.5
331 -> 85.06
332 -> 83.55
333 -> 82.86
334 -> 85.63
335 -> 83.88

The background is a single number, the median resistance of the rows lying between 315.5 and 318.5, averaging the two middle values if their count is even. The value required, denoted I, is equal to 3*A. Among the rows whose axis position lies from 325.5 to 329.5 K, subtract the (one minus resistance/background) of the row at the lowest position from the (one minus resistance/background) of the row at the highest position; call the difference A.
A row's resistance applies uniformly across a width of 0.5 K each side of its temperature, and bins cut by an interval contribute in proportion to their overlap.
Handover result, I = 0.11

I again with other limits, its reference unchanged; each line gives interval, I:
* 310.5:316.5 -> -0.11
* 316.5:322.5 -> -0.08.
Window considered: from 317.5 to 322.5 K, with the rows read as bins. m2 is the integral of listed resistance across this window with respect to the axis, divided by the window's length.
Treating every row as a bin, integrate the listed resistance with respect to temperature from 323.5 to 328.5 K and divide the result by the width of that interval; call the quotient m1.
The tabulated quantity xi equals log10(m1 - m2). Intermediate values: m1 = 84.7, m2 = 83.3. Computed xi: 0.14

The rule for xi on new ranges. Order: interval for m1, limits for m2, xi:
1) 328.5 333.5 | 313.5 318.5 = 0.40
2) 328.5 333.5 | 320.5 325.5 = 0.33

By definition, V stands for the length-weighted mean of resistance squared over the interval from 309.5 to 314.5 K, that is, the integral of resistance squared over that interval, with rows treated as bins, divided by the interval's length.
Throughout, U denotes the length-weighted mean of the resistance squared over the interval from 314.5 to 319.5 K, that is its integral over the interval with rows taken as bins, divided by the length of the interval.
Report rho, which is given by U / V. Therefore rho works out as 1.03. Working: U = 6800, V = 6593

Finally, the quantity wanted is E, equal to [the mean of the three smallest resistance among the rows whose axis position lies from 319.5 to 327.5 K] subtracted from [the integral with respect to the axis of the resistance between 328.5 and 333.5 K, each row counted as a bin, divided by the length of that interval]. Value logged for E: 3.0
